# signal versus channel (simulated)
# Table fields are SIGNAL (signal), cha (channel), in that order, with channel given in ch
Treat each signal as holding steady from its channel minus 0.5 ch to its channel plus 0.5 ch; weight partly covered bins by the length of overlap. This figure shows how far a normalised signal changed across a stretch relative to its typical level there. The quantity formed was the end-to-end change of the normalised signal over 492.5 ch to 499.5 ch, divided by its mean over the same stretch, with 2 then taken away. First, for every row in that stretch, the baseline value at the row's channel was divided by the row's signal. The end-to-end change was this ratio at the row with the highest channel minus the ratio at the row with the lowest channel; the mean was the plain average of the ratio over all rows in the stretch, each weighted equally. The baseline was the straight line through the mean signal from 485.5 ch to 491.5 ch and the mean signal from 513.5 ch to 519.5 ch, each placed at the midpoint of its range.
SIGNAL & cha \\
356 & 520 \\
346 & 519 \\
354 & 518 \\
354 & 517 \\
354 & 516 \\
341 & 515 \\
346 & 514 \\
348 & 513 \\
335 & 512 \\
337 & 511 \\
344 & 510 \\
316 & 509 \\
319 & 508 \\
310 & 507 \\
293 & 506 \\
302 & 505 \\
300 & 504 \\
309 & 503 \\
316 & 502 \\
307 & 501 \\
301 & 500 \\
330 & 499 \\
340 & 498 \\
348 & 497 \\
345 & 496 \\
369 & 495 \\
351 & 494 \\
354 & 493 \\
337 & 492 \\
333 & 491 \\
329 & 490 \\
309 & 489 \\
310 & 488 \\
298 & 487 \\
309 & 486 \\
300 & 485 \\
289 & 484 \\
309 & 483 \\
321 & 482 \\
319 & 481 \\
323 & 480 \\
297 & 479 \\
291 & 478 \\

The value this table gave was -1.91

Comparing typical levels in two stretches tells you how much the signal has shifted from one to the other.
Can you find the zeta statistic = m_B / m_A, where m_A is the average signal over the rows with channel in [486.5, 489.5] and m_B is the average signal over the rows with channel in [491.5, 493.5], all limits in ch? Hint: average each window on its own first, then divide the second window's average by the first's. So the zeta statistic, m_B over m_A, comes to 1.13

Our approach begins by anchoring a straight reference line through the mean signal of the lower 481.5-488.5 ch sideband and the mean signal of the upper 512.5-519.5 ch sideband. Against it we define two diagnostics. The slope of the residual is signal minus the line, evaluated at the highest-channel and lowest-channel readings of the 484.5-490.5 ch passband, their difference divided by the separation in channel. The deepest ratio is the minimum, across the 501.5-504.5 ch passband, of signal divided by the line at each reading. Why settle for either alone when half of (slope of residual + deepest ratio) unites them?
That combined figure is 2.6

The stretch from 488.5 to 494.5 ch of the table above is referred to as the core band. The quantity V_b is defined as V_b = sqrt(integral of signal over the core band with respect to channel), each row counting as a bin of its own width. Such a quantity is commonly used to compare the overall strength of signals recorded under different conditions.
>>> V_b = 45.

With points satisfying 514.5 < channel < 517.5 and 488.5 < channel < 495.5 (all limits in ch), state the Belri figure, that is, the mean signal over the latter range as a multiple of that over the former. 0.97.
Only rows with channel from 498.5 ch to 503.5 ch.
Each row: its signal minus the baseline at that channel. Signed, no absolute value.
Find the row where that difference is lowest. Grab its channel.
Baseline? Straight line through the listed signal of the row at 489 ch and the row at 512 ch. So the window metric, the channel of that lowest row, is 500 ch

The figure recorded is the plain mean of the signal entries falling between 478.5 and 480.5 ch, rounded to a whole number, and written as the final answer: 310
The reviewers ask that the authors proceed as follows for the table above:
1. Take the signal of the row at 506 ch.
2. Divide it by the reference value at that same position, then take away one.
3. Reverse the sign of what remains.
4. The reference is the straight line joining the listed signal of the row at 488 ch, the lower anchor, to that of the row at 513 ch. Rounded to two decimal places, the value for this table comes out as 0.13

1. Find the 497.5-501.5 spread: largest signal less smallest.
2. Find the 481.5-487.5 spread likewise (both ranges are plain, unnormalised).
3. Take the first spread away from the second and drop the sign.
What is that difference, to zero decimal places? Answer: 7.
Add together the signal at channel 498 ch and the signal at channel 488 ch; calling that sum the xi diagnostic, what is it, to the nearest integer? 650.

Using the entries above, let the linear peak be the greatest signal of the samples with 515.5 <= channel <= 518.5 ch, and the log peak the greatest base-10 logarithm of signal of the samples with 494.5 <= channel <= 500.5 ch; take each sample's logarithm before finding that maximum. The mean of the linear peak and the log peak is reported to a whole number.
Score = 178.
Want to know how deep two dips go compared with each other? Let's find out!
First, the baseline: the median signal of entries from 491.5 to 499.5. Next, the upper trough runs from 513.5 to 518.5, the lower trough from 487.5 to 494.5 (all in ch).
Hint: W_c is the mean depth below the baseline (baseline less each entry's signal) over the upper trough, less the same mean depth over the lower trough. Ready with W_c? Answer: -18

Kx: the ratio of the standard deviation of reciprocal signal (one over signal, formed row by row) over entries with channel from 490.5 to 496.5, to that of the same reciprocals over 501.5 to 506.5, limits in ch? 1.1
